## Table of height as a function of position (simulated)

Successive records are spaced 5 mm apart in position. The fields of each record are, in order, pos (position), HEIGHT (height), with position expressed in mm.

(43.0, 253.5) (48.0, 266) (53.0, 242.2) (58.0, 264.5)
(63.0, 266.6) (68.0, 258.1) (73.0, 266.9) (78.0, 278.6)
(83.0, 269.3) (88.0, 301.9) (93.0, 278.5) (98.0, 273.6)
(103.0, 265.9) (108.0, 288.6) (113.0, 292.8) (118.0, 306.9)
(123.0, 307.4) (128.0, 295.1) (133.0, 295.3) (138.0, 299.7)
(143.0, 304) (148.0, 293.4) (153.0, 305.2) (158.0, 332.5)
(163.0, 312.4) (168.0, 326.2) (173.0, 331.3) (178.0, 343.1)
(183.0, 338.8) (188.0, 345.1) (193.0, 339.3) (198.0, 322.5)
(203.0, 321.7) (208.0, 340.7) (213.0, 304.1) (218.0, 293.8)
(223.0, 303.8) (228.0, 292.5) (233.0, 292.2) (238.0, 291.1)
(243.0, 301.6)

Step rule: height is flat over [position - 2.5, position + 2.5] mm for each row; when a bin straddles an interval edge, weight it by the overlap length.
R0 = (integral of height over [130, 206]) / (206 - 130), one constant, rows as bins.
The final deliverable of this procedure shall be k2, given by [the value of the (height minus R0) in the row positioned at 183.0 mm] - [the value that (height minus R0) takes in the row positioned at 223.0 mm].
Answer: 35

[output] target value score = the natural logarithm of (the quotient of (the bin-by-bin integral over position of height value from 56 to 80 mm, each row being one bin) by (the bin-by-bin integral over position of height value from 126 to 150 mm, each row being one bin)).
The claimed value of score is -0.1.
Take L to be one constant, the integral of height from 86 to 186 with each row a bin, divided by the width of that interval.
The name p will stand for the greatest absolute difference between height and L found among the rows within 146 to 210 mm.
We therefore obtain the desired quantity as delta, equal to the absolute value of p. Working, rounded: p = 40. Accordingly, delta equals 40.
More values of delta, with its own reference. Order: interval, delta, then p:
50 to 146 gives 63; 63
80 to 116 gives 39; 39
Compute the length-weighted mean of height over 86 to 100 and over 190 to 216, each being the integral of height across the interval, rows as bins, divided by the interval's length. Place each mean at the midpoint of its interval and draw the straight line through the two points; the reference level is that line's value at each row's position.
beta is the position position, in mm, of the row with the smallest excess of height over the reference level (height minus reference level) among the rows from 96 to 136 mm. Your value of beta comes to 103.0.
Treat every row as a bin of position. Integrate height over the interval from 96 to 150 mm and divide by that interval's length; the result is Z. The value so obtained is 293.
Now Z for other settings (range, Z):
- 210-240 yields 297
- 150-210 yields 330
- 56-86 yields 268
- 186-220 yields 324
